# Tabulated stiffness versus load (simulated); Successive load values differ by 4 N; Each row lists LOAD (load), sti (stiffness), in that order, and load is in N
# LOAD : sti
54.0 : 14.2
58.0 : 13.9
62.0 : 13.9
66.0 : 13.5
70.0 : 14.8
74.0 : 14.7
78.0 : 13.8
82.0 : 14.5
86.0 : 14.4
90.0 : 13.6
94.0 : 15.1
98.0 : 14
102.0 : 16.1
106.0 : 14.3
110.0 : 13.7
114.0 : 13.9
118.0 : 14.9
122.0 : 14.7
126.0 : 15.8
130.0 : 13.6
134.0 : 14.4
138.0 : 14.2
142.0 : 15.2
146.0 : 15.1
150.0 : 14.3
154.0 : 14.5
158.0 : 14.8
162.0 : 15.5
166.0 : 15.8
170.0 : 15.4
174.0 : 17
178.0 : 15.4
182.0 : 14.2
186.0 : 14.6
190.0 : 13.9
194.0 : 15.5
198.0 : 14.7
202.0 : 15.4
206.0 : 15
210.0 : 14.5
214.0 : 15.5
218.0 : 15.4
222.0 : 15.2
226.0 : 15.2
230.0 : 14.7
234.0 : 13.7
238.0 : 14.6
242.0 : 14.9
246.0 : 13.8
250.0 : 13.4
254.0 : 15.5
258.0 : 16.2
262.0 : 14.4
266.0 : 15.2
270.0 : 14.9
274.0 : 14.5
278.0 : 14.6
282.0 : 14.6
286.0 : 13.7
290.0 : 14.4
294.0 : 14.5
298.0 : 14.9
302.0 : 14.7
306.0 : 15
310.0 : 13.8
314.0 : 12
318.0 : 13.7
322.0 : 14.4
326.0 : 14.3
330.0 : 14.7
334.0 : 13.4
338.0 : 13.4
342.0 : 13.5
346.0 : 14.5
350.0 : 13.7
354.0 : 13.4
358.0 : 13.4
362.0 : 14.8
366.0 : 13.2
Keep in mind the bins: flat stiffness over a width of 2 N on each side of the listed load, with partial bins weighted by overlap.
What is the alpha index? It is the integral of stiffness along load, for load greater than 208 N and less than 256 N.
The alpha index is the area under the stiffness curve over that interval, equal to 706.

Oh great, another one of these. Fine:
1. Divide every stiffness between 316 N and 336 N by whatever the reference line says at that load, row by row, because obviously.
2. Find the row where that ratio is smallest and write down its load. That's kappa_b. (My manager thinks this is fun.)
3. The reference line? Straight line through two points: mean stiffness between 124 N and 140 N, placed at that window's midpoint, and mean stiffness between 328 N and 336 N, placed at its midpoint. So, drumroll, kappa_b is 334.0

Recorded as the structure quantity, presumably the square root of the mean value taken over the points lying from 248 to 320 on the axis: 3.80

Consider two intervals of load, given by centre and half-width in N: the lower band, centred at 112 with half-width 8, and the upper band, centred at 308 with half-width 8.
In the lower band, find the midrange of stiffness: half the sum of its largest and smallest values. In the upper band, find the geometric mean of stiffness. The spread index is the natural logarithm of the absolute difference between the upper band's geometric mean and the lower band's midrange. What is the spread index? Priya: -0.7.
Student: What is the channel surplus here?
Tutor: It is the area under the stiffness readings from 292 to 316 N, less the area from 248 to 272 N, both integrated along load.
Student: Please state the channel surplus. -19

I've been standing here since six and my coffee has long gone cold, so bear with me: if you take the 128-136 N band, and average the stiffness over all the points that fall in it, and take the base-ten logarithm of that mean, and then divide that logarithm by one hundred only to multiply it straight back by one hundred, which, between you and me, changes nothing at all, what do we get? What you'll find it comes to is 1.15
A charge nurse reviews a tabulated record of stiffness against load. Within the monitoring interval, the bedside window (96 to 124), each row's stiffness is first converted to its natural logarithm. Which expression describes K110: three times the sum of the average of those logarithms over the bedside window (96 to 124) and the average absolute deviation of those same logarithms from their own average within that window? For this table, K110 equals 8.15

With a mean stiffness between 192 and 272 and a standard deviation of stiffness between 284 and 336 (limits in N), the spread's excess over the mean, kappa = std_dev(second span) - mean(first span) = -14.1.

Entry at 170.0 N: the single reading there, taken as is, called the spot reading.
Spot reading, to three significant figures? 15.4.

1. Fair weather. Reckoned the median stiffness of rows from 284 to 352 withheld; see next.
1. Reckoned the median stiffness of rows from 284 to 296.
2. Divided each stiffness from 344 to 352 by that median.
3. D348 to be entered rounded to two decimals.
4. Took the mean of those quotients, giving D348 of 0.98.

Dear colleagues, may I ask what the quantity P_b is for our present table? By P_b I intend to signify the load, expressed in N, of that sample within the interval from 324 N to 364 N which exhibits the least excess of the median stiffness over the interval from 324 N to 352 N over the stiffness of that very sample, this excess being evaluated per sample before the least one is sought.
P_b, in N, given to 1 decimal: 362.0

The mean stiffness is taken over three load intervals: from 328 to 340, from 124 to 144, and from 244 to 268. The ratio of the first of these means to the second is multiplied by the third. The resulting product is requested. 13.9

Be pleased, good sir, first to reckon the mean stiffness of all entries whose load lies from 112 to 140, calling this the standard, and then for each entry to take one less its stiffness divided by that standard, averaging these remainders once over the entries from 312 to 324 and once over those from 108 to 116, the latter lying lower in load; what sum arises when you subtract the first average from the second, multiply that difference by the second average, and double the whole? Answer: -0.0029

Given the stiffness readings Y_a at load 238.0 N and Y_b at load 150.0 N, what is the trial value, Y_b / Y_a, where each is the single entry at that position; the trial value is 0.98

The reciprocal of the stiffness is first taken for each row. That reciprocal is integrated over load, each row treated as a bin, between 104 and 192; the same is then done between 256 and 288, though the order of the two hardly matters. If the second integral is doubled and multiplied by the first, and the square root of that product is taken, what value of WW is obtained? 5.1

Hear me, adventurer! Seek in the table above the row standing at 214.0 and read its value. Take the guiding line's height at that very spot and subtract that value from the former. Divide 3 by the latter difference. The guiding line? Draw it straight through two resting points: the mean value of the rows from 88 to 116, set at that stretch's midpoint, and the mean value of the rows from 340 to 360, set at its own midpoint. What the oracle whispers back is -2.1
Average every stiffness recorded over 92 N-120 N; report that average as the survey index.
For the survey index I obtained 14.6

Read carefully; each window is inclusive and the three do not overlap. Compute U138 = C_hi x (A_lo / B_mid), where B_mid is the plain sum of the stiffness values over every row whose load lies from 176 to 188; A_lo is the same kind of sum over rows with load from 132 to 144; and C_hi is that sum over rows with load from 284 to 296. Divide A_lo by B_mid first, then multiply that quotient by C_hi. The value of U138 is 42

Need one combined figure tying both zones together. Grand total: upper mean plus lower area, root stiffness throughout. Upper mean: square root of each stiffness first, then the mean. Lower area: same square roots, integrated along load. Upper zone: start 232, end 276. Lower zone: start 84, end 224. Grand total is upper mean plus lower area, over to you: 543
